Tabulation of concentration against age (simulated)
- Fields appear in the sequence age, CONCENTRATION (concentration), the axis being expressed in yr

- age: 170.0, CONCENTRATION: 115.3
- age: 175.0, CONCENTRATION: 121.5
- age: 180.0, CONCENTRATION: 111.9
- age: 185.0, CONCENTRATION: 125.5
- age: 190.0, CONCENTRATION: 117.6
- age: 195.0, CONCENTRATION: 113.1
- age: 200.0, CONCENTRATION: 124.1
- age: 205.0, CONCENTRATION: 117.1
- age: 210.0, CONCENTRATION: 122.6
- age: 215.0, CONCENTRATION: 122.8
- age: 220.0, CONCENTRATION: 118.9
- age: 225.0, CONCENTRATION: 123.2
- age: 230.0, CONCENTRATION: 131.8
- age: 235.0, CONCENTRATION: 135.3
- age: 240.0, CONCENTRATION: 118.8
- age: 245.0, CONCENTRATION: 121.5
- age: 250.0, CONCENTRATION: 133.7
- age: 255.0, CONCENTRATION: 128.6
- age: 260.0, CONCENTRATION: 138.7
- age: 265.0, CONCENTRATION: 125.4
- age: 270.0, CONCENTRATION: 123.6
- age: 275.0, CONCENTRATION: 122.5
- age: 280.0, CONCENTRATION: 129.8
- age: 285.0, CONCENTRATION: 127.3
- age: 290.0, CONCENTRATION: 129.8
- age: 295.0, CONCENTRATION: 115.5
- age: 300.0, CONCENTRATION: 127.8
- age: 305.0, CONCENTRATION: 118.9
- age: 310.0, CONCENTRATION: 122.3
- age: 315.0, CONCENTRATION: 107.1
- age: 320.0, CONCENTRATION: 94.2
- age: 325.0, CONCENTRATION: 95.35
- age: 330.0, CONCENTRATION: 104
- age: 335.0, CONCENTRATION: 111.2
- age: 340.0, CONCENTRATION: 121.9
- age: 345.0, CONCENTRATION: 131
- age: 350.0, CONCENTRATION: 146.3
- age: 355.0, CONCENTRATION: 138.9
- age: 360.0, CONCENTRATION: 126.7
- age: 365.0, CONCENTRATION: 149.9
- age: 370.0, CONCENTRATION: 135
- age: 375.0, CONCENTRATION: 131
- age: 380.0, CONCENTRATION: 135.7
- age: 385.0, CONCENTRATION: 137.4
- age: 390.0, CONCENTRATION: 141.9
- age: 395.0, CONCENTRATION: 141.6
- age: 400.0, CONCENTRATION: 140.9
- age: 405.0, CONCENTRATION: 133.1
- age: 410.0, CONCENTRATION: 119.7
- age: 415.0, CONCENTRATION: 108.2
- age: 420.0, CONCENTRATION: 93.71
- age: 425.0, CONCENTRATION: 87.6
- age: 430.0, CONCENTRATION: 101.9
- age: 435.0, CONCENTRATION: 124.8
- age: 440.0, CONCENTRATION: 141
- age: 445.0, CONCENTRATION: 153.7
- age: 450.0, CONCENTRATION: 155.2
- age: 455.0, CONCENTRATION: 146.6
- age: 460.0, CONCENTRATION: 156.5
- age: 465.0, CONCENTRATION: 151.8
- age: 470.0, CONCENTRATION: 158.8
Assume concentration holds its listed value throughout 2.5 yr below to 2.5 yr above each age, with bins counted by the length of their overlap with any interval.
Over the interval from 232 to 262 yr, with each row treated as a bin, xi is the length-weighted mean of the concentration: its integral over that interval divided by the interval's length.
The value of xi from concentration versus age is 129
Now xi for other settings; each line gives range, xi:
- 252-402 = 127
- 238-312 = 126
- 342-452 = 131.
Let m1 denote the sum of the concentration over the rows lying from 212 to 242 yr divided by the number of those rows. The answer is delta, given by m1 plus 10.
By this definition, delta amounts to 135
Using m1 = 125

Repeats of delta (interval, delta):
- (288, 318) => 130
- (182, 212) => 130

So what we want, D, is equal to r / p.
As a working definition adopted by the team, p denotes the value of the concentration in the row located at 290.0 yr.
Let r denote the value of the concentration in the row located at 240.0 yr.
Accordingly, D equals 0.9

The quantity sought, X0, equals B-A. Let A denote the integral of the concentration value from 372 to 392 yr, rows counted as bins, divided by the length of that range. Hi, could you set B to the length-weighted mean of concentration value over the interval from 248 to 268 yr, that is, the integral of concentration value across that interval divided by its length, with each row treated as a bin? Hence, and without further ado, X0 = -5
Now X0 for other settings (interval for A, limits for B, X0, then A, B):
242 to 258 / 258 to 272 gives 1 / 128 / 129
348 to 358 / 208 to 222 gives -20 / 142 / 121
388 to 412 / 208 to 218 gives -13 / 136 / 123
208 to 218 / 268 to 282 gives 3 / 123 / 125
